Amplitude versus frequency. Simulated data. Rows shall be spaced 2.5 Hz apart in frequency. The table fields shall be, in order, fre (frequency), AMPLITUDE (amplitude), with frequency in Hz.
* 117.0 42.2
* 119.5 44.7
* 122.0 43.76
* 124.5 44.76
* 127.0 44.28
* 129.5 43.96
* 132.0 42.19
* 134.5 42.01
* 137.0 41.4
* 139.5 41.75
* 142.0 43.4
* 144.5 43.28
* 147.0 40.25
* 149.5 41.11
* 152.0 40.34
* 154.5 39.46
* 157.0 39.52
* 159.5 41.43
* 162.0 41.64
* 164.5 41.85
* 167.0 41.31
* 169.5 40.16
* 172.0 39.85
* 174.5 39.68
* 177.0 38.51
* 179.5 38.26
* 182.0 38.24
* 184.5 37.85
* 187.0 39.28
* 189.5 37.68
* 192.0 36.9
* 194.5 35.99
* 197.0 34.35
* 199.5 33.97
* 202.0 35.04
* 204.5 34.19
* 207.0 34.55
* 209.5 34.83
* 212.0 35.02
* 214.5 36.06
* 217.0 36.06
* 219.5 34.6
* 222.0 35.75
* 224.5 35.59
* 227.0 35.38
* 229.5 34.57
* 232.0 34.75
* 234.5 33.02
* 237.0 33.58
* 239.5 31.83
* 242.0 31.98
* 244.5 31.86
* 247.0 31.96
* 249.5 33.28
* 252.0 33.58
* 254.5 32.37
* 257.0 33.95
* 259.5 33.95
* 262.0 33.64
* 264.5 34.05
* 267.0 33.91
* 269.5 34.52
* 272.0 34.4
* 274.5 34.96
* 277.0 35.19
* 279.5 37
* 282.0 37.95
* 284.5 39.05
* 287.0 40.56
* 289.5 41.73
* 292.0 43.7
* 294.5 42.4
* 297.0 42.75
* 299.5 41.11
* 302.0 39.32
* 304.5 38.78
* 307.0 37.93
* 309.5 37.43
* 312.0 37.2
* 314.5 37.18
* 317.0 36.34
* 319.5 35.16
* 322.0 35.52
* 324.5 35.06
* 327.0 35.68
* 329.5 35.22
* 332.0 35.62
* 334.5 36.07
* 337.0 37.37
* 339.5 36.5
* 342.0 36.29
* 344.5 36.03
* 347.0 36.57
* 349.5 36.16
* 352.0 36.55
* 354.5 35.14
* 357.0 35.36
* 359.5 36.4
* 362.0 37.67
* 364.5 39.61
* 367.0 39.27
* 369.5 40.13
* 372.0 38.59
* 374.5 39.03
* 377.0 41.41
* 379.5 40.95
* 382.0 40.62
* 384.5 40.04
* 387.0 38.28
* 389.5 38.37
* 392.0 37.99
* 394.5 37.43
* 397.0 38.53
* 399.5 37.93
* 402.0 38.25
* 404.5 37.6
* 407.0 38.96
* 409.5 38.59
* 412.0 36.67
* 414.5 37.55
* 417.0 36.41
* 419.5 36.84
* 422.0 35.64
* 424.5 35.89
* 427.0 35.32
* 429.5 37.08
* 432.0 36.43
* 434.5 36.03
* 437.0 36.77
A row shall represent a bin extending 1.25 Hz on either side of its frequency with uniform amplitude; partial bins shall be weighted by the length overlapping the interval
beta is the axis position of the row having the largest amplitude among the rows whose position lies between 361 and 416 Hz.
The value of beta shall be 377.0 Hz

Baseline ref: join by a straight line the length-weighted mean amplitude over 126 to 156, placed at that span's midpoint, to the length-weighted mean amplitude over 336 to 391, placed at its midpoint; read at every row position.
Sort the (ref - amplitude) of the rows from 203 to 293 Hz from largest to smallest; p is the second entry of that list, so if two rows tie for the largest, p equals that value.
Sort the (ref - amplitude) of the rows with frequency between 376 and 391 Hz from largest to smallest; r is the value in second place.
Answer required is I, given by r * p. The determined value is -7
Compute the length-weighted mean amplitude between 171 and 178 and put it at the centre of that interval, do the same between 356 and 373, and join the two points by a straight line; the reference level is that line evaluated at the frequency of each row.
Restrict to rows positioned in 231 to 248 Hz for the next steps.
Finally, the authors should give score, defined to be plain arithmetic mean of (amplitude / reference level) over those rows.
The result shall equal 0.84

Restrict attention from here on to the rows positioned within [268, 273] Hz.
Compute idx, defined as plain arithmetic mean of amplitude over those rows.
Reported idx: 34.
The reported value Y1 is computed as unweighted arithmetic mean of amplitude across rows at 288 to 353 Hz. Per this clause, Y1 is 37.7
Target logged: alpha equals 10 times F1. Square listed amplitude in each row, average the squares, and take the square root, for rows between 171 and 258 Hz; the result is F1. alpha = 353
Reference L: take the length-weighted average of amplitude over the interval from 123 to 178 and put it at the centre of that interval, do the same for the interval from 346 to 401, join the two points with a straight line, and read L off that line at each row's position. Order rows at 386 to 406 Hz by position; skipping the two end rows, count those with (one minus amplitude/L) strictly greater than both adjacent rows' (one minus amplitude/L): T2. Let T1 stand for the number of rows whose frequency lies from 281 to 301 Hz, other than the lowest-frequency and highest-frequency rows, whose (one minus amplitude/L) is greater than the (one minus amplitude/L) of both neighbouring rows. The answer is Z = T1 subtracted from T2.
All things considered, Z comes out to 1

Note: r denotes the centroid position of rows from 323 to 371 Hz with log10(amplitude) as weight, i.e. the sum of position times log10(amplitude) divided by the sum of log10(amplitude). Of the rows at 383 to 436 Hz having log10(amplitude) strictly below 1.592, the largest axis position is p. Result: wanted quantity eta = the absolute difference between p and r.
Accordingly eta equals 87.4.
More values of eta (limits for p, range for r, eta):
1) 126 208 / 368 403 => 178.7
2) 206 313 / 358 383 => 58.8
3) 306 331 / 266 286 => 53.7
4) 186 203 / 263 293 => 76.4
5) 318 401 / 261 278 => 130.0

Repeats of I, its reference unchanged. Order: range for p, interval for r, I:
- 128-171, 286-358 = 8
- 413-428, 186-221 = 9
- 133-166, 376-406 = -1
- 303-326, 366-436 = 5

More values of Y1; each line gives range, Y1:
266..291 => 36.9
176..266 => 34.9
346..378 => 37.8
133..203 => 39.4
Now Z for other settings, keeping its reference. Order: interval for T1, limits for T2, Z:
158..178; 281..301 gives 1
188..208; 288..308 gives -1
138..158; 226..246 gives 1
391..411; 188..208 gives -1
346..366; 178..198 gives -1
